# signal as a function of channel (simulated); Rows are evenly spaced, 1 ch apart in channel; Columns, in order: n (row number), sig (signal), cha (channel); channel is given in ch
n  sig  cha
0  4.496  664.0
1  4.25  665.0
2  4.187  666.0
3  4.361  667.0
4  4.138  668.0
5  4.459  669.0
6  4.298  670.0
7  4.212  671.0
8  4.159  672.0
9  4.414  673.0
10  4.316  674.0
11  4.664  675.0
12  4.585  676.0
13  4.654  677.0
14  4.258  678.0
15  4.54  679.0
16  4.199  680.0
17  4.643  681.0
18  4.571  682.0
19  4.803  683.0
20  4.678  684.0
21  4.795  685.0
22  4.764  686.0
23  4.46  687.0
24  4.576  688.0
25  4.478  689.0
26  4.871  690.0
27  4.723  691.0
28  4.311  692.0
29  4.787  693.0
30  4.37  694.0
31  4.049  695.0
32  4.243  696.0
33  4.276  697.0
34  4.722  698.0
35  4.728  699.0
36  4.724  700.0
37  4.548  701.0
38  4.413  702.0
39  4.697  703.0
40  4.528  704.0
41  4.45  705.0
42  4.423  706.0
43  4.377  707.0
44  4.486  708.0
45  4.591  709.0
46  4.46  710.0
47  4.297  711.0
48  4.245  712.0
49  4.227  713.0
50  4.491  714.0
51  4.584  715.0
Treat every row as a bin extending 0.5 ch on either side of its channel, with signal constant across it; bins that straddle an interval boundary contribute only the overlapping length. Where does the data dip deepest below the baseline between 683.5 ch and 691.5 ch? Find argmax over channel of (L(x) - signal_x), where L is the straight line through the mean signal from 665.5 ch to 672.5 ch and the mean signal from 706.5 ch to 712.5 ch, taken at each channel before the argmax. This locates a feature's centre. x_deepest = 687.0 ch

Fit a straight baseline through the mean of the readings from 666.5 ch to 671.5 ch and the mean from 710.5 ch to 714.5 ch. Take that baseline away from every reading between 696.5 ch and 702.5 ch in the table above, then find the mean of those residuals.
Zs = 0.26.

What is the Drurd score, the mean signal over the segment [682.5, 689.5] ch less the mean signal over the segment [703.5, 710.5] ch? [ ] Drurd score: 0.18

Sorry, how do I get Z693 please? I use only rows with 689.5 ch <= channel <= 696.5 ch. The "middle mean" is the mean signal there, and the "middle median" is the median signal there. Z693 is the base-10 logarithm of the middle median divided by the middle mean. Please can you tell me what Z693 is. -0.011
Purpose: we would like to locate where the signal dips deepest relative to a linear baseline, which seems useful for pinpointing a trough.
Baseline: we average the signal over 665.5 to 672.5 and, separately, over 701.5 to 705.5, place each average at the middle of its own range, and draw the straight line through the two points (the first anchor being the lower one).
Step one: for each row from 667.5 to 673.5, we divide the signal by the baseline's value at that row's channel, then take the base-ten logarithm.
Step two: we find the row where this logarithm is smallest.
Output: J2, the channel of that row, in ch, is 672.0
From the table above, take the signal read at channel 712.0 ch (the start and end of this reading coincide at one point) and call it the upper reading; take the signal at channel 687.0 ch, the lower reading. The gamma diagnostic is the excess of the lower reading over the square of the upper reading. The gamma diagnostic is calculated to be -13.6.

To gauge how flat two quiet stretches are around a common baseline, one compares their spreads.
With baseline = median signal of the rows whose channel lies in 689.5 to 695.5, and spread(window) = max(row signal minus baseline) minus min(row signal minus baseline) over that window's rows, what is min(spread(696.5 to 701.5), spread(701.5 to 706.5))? 0.284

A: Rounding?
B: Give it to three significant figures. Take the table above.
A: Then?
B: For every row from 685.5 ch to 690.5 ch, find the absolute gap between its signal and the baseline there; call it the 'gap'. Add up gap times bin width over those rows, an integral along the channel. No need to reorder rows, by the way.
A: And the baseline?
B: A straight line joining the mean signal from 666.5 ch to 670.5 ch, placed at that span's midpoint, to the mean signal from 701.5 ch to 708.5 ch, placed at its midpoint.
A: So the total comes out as 1.13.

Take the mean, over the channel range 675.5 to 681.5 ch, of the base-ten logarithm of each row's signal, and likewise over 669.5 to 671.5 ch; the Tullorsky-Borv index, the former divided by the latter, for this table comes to 1.04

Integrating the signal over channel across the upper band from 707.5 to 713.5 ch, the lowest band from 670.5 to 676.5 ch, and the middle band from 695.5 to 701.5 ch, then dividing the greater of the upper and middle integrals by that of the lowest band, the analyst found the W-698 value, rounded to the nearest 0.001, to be 1.034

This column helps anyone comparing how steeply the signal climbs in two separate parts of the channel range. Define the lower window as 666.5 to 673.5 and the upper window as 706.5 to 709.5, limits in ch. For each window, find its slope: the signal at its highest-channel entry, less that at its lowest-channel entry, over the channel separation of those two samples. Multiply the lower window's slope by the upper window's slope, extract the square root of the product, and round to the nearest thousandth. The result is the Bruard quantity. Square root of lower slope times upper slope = 0.031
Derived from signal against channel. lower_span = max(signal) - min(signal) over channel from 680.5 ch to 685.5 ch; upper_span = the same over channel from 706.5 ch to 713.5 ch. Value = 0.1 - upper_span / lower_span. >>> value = -1.5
